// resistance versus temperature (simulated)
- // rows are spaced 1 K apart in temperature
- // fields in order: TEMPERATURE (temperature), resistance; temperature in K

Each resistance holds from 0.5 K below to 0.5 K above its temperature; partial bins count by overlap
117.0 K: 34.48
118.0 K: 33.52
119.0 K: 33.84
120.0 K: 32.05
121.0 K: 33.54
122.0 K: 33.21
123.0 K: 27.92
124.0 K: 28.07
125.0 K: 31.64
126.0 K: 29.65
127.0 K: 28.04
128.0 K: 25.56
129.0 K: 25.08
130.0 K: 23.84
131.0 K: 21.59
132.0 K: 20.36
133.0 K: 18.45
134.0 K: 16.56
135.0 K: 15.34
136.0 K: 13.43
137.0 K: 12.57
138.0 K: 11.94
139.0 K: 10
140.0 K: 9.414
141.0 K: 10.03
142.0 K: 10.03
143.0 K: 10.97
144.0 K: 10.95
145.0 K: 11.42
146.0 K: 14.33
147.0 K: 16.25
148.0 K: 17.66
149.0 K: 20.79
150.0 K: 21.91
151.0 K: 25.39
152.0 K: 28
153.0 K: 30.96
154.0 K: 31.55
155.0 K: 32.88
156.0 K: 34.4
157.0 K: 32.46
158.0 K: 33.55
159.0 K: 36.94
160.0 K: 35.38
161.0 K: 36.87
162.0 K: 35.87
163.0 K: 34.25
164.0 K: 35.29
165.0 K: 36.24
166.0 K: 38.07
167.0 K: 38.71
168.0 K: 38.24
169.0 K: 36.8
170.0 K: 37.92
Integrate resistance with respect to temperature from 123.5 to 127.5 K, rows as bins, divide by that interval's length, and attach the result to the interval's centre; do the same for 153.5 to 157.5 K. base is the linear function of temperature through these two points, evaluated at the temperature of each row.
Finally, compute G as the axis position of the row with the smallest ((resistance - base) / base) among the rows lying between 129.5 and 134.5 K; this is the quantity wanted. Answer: 134.0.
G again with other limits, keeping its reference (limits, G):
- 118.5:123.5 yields 123.0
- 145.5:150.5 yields 146.0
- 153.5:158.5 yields 154.0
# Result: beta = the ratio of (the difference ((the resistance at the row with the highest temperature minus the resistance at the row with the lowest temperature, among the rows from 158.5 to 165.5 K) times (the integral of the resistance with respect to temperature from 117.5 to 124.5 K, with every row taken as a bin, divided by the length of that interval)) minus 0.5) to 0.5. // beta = -45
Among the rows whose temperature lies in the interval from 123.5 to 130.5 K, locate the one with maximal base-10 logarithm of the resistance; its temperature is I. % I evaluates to 125.0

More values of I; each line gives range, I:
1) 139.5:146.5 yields 146.0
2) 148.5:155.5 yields 155.0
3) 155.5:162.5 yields 159.0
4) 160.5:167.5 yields 167.0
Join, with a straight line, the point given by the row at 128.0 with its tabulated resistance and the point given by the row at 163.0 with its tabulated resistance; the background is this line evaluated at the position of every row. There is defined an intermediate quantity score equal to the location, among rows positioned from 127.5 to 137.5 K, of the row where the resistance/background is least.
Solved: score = 137.0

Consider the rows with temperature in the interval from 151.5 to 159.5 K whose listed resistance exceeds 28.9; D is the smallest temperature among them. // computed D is 153.0 K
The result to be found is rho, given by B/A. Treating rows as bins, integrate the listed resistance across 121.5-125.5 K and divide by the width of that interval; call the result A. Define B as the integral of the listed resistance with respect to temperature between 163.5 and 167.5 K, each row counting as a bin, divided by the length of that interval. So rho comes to 1.2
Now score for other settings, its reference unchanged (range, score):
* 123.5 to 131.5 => 131.0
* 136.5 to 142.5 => 140.0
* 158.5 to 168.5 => 163.0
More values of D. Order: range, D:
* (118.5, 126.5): 119.0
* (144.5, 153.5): 153.0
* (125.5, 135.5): 126.0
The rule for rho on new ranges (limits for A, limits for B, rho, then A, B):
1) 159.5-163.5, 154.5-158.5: 0.9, 36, 33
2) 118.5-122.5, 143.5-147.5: 0.4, 33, 13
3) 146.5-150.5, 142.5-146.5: 0.6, 19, 12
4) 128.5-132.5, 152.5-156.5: 1.4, 23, 32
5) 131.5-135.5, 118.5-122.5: 1.9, 18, 33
